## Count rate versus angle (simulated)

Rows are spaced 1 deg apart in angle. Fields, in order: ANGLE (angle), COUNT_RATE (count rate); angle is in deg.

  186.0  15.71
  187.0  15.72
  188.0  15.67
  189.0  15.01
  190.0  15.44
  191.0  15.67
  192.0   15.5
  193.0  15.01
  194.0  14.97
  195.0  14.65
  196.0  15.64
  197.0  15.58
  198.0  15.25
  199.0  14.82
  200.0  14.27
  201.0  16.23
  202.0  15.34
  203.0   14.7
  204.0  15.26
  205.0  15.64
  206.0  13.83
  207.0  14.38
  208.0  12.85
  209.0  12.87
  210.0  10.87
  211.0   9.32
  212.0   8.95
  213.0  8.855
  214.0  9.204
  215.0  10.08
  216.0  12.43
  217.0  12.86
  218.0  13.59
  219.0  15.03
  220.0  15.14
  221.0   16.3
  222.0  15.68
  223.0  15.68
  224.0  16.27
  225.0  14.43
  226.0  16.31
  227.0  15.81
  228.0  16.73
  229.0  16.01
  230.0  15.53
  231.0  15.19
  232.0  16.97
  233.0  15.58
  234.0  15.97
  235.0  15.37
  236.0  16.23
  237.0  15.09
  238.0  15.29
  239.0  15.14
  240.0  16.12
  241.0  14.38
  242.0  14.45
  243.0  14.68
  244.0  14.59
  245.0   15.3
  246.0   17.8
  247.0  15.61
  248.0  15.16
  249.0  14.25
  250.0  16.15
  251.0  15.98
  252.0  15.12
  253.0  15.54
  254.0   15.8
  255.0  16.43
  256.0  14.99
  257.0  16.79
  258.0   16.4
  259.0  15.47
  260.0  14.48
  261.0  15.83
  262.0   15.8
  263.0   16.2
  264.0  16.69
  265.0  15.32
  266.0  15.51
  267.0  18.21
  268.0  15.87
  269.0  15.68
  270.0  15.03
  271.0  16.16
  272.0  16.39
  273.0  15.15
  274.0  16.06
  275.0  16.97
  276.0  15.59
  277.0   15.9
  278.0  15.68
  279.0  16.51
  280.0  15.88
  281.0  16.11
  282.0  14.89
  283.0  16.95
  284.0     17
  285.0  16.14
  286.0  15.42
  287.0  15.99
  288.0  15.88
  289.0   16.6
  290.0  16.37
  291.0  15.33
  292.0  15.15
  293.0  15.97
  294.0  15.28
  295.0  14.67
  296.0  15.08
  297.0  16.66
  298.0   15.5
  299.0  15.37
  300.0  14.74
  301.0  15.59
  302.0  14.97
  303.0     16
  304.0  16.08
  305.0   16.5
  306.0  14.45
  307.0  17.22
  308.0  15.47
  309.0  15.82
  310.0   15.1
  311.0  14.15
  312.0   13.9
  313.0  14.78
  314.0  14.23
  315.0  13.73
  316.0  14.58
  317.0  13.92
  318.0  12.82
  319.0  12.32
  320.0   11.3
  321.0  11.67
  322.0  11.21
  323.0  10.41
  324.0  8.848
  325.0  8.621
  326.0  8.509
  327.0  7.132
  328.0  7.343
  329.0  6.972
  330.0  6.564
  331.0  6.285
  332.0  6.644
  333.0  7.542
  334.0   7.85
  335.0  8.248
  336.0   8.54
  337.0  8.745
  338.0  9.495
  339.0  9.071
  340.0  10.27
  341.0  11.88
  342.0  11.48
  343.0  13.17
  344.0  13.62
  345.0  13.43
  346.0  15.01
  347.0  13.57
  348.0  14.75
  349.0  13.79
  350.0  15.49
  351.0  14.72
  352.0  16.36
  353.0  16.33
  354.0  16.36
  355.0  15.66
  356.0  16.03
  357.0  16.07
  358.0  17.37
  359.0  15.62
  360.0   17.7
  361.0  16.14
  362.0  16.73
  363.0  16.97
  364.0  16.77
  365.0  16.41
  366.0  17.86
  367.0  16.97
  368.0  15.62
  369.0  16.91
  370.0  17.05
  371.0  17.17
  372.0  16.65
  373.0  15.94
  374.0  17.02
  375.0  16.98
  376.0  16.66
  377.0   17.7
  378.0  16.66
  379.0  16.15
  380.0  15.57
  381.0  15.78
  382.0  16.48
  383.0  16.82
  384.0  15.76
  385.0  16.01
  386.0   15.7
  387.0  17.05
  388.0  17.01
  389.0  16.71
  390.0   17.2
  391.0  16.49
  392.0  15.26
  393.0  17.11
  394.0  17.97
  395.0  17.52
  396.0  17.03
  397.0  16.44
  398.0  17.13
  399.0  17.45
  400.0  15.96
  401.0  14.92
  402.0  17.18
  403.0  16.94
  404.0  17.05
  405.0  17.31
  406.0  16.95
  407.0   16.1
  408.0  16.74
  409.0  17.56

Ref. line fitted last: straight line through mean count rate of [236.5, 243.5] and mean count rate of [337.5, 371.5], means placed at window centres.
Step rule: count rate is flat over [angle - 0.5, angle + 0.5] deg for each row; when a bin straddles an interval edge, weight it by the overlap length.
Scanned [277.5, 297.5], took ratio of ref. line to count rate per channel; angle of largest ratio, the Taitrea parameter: 295.0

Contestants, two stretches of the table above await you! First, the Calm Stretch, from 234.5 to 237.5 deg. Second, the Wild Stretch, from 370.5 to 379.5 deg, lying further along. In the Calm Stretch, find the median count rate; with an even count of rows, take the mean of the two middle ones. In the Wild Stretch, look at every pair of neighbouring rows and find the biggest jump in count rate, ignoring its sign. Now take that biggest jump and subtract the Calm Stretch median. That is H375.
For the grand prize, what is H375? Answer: -14.3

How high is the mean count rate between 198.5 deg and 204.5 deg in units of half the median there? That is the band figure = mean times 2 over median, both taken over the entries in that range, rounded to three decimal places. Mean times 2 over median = 2.008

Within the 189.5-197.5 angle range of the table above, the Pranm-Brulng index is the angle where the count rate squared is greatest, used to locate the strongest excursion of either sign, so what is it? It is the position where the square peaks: 191.0 deg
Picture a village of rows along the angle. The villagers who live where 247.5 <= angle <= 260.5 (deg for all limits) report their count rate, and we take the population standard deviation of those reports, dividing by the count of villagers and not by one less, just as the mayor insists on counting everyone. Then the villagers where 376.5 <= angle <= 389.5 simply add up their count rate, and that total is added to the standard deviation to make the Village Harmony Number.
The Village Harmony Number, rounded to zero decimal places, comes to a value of 214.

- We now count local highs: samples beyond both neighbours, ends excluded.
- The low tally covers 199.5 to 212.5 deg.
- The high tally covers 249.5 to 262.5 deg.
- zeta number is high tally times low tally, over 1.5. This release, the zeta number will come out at 8.0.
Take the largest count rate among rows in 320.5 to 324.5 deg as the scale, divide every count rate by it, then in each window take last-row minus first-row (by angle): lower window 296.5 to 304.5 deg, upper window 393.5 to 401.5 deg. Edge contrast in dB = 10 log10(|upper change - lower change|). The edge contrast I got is -6.7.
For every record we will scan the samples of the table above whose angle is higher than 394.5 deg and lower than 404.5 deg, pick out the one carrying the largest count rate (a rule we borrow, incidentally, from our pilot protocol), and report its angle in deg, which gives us 395.0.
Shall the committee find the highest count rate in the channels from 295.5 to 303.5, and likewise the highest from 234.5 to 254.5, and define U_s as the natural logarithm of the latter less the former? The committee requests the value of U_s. 0.13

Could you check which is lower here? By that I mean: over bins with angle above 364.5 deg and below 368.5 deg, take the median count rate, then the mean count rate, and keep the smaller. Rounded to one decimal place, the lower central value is 16.7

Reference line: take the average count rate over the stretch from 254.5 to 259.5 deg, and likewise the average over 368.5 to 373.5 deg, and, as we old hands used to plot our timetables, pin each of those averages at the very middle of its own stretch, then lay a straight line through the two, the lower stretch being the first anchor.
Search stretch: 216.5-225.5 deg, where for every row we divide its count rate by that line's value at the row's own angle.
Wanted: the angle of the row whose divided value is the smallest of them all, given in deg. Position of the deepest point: 217.0 deg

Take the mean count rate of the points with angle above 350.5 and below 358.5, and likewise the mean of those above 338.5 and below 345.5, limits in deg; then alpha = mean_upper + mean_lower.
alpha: 28.0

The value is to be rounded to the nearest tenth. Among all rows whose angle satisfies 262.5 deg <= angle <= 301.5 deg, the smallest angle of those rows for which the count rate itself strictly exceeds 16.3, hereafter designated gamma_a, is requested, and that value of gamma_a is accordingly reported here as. 264.0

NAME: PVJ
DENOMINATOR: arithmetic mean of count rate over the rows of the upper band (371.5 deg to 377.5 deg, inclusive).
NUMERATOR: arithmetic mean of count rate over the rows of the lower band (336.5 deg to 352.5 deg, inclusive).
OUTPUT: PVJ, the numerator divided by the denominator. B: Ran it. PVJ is 0.76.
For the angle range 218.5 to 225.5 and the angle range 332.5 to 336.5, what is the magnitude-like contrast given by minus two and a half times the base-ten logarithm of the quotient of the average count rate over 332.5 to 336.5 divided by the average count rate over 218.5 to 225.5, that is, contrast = 0.71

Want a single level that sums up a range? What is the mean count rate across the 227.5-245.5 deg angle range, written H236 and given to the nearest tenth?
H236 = 15.5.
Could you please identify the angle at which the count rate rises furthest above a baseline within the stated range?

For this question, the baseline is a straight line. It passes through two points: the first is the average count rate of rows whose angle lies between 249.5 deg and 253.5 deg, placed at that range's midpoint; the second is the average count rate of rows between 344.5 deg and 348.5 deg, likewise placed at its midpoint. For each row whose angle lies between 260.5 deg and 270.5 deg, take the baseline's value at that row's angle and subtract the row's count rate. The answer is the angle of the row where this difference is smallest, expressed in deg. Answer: 267.0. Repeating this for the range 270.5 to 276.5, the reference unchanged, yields 275.0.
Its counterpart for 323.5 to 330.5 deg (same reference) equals 324.0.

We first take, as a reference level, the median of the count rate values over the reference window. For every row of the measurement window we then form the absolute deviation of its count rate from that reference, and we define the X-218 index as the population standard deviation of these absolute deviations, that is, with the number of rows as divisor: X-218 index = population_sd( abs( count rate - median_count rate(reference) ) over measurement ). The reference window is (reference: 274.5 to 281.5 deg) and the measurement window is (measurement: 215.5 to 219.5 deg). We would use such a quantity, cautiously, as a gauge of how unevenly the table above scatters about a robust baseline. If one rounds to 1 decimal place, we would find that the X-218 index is 1.0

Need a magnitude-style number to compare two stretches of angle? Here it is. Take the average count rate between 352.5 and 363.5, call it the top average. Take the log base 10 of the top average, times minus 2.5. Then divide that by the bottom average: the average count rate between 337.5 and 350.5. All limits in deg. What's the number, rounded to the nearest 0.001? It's -0.240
